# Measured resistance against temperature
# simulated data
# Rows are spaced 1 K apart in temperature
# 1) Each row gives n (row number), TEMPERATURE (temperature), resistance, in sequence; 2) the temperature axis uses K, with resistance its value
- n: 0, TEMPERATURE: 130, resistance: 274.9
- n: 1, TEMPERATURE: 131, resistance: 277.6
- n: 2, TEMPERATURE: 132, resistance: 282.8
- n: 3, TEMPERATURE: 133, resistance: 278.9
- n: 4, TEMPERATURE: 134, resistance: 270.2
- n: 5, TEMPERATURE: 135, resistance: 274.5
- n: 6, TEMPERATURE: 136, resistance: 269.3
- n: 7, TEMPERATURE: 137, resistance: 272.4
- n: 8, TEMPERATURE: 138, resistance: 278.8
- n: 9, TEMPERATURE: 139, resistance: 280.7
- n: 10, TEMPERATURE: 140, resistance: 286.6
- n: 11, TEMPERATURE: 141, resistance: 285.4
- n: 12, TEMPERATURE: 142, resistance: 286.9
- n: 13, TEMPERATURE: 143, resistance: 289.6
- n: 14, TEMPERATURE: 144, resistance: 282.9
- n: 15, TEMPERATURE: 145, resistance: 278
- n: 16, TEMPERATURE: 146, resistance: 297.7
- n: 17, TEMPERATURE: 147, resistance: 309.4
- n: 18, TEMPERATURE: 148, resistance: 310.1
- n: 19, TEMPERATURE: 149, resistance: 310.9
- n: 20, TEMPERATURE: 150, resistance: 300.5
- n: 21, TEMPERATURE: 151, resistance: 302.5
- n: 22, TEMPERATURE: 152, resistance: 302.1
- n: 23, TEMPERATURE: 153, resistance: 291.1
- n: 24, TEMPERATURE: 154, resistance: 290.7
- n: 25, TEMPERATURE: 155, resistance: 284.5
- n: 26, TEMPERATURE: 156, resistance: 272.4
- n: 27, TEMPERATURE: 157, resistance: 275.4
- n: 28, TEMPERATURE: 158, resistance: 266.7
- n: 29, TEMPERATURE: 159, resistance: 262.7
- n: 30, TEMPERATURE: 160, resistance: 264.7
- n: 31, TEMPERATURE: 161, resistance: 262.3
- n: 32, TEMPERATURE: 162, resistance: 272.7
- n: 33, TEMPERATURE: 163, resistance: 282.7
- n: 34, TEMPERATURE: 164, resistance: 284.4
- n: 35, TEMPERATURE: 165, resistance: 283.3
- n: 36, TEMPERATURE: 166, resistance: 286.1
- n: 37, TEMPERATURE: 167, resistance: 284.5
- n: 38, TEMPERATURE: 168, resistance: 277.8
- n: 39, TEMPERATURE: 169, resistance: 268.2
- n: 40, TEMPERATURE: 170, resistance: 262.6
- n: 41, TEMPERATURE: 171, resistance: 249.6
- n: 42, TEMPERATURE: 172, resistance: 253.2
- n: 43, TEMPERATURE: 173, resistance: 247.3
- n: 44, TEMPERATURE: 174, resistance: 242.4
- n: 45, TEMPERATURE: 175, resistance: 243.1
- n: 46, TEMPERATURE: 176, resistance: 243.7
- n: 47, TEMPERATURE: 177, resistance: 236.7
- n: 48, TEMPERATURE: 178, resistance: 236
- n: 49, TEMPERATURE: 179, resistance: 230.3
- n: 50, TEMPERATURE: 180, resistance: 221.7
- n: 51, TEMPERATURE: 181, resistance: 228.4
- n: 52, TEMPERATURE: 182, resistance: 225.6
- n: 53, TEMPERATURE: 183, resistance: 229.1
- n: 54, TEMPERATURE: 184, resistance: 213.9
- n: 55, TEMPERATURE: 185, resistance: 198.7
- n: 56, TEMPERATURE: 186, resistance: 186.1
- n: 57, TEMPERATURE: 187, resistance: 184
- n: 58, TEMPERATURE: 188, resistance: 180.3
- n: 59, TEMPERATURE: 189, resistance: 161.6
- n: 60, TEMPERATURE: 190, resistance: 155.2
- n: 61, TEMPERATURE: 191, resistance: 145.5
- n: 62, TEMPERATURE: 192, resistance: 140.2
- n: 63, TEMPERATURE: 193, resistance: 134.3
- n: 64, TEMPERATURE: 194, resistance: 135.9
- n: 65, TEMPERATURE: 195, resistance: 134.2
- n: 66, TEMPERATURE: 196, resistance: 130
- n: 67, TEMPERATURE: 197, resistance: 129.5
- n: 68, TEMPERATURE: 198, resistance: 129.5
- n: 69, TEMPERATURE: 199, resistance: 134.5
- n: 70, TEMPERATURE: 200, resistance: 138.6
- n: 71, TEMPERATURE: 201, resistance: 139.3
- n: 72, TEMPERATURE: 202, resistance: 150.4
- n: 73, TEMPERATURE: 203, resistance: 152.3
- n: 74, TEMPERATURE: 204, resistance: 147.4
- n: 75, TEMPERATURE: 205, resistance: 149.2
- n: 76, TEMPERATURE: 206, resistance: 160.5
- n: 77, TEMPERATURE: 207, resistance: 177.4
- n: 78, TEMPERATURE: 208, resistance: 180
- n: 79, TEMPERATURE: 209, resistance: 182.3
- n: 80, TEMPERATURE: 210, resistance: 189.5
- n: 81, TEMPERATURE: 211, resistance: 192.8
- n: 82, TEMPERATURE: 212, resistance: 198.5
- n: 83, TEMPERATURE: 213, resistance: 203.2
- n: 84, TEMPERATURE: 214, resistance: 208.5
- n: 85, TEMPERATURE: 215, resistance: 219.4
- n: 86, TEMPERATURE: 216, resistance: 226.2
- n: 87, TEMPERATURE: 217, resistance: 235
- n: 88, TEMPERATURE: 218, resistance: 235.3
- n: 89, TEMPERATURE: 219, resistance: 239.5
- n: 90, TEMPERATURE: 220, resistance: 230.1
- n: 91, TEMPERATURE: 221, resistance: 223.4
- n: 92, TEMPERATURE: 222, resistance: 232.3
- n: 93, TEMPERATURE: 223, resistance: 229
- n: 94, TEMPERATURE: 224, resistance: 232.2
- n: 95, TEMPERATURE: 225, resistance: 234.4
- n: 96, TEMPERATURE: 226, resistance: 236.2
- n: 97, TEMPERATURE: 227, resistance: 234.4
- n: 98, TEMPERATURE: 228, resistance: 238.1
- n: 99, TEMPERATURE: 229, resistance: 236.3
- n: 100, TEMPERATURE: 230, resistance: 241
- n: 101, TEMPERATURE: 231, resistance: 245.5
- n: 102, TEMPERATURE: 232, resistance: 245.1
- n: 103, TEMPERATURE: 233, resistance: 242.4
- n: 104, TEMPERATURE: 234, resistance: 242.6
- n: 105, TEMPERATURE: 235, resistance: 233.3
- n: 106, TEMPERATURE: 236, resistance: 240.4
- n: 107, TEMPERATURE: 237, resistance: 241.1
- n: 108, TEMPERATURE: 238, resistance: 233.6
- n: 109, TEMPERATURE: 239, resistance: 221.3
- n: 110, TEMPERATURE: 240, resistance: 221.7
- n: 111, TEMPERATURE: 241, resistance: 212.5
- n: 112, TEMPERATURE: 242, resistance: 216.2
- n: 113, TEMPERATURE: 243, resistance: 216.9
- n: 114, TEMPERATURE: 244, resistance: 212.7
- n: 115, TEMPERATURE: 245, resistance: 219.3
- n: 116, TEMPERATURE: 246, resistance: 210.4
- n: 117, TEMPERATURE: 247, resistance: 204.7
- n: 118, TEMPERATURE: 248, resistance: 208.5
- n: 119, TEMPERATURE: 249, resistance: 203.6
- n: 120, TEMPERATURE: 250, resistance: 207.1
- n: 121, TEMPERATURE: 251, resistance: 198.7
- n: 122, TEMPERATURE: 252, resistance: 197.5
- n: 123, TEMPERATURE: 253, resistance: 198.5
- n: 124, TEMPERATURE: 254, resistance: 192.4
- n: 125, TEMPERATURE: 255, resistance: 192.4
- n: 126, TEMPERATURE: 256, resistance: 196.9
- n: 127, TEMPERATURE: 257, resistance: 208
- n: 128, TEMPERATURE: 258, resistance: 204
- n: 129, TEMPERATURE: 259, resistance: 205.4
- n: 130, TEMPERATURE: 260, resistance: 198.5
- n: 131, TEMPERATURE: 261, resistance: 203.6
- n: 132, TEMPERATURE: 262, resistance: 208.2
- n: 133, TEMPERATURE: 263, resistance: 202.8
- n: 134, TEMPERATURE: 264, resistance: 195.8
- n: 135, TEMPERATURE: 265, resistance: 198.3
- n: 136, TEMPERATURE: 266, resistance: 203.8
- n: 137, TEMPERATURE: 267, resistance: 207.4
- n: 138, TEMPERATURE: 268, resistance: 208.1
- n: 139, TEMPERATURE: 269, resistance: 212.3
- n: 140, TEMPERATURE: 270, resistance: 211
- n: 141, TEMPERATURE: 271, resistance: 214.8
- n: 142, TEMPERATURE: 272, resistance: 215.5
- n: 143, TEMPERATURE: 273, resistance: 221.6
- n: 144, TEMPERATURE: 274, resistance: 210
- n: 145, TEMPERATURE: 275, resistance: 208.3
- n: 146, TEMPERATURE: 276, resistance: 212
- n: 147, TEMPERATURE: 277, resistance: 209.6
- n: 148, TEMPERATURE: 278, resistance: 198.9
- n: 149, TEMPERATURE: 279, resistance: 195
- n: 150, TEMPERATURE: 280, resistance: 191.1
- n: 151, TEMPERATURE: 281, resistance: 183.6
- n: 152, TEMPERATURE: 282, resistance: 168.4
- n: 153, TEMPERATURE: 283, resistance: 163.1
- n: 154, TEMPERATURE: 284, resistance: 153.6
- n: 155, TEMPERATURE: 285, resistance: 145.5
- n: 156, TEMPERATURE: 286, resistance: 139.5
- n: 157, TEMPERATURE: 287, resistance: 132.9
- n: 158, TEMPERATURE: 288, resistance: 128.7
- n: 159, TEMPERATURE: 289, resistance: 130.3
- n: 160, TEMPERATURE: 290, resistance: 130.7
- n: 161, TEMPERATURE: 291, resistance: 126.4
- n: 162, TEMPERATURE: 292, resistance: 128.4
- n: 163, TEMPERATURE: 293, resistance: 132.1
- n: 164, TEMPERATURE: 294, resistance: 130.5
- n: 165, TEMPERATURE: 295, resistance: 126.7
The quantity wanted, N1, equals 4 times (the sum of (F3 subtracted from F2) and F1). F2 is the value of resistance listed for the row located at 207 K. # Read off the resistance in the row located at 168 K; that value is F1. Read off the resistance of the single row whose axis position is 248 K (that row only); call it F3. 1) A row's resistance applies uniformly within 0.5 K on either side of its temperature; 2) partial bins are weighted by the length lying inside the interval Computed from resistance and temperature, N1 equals 987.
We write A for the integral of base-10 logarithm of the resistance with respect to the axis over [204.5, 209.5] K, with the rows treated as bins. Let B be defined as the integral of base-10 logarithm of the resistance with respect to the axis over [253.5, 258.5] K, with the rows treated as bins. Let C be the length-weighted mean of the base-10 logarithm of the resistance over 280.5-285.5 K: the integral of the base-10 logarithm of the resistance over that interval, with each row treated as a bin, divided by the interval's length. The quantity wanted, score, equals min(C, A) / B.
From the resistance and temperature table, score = 0.192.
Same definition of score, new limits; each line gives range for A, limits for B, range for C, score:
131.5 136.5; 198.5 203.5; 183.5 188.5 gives 0.212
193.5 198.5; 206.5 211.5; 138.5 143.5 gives 0.217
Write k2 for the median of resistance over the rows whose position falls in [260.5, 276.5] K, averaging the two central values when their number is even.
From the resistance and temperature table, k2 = 208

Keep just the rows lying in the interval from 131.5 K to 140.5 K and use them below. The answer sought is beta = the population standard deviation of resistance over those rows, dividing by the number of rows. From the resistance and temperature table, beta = 6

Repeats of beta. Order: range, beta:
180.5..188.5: 20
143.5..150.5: 12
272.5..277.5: 5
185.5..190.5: 13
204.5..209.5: 13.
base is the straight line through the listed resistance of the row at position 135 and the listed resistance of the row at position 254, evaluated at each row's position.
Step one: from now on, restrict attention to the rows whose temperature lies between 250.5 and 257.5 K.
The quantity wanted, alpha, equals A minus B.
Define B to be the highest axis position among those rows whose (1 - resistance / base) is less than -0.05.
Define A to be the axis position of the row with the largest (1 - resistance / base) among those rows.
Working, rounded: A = 254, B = 257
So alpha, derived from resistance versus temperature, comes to -3 K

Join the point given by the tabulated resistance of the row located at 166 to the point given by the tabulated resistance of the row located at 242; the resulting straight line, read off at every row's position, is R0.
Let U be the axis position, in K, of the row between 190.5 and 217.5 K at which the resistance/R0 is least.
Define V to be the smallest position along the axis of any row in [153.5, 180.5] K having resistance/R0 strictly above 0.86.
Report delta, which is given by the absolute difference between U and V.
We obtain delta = 43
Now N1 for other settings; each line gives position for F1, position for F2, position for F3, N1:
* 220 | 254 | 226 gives 745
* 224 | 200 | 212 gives 689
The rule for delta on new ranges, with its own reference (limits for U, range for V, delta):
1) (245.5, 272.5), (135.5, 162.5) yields 117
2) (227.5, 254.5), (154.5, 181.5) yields 99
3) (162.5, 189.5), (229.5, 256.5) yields 41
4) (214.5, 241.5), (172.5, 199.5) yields 42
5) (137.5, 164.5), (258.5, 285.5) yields 121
